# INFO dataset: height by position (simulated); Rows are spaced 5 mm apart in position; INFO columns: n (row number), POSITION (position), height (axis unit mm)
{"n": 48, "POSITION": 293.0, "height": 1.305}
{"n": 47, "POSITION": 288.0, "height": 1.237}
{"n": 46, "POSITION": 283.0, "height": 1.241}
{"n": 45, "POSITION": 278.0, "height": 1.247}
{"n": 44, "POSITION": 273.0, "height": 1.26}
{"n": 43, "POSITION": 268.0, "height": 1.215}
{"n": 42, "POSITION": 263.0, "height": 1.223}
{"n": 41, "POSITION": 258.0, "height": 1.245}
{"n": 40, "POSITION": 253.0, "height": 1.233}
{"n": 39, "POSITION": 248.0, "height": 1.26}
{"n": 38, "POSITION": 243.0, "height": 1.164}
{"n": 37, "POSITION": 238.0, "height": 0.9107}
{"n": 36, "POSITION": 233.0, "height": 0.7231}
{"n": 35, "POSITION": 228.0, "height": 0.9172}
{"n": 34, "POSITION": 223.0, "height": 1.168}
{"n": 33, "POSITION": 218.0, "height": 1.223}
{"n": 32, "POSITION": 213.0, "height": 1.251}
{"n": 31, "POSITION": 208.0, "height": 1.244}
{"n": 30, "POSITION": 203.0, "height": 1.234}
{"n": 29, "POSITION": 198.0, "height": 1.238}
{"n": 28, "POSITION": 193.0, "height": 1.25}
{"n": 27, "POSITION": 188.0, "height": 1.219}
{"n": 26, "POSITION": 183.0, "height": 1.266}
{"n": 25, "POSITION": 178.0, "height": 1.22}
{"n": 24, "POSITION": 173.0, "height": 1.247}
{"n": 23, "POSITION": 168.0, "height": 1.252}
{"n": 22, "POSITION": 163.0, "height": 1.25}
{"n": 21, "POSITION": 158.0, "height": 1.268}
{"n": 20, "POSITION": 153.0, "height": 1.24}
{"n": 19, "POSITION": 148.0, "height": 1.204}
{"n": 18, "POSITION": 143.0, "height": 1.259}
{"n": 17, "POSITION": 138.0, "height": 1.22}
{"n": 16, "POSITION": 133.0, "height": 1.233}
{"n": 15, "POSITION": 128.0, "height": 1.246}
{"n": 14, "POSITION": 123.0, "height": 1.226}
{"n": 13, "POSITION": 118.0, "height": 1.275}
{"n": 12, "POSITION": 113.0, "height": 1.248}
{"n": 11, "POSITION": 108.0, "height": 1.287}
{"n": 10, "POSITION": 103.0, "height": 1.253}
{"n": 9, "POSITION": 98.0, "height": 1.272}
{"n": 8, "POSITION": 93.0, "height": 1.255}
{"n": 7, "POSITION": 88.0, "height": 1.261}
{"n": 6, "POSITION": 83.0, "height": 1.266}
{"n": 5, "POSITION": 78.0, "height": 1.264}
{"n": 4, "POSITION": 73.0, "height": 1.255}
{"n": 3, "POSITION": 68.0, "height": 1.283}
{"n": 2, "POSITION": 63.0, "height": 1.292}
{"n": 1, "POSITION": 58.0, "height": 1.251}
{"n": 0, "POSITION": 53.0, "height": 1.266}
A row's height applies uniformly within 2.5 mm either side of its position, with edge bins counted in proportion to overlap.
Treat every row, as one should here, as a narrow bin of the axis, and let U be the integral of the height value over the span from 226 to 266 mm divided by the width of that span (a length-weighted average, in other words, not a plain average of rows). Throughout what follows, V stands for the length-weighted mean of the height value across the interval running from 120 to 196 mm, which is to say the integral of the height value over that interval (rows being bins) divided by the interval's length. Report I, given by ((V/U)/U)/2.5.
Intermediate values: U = 1.09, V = 1.240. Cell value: 0.42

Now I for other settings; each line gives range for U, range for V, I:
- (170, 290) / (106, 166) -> 0.36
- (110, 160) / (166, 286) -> 0.31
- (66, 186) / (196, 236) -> 0.29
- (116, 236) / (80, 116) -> 0.35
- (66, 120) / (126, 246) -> 0.30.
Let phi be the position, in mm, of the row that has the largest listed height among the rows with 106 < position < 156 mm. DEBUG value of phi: 108.0 mm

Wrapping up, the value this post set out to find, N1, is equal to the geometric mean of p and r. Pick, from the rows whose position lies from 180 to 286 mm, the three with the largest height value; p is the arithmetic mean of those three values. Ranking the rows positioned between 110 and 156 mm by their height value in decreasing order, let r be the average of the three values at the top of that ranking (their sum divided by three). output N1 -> 1.26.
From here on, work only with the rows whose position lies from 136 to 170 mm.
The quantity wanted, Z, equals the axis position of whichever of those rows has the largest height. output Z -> 158.0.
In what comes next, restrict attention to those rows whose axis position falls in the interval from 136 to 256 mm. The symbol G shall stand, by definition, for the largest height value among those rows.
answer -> 1.268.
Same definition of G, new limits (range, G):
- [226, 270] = 1.26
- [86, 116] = 1.287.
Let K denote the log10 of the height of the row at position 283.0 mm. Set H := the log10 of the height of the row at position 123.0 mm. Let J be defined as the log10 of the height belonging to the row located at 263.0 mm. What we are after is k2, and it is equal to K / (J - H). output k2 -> -88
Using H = 0.088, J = 0.087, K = 0.094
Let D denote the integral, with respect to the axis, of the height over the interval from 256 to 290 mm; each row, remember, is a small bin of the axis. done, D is 42.1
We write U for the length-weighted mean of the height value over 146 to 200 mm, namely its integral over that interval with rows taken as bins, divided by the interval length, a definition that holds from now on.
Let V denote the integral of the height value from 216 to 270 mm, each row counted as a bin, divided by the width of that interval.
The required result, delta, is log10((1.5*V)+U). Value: 0.464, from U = 1.24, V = 1.11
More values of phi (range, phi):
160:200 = 183.0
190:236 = 213.0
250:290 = 273.0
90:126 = 108.0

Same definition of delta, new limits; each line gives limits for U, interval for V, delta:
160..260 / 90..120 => 0.488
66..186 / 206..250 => 0.461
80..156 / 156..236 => 0.481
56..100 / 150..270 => 0.484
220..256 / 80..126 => 0.470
